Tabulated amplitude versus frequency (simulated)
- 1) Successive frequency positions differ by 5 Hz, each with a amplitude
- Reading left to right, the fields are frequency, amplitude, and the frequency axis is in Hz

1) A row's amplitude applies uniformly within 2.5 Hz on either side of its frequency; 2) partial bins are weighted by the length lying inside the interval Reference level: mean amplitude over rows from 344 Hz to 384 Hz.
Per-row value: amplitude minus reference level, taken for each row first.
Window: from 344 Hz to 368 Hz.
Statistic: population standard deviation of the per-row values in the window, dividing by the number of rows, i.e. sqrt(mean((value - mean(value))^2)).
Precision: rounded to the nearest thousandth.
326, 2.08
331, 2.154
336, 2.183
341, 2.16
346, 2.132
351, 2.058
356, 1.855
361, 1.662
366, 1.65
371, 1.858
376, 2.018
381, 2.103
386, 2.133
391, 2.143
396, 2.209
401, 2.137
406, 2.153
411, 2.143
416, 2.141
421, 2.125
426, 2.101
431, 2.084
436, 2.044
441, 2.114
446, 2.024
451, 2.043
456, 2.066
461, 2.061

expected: 0.198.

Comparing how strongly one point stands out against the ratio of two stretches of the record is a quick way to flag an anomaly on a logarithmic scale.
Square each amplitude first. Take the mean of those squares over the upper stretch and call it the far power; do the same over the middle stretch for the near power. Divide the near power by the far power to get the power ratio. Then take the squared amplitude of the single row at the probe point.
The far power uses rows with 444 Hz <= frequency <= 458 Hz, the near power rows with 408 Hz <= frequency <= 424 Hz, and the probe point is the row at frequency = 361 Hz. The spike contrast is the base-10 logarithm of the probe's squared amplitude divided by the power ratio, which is 0.403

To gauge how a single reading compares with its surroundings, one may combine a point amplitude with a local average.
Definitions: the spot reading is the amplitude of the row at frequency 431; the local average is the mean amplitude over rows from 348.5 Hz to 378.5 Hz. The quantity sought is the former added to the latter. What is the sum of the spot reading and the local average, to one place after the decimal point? 3.9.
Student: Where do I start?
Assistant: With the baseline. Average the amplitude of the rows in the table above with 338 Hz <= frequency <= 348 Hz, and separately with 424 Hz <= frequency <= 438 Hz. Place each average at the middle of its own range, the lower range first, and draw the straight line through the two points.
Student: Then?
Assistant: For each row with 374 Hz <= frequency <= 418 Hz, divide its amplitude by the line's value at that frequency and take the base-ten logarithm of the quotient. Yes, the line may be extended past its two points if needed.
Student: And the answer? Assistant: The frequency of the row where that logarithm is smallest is 376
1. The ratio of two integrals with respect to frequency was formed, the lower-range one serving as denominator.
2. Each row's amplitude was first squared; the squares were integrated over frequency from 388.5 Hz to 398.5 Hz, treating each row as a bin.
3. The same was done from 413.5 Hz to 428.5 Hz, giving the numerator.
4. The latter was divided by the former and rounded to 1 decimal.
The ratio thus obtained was 1.4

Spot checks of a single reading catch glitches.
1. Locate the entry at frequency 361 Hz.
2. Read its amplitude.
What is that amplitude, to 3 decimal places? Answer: 1.662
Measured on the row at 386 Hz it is 2.133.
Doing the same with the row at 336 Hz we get 2.183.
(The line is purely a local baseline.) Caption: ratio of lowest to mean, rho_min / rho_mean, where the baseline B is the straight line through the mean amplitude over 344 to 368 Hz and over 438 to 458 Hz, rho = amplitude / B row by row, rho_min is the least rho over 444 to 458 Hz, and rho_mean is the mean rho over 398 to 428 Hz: 0.92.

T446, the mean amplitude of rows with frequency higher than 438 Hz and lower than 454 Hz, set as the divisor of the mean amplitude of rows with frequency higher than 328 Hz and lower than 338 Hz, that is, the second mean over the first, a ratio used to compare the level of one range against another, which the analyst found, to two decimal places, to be 1.05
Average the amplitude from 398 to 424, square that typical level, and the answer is 4.58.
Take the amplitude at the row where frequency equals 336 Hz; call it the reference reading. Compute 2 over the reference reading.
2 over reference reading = 0.92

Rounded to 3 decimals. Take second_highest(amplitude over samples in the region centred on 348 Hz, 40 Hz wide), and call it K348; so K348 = 2.160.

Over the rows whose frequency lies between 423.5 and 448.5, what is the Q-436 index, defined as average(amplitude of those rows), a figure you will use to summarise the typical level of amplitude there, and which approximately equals 2.07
